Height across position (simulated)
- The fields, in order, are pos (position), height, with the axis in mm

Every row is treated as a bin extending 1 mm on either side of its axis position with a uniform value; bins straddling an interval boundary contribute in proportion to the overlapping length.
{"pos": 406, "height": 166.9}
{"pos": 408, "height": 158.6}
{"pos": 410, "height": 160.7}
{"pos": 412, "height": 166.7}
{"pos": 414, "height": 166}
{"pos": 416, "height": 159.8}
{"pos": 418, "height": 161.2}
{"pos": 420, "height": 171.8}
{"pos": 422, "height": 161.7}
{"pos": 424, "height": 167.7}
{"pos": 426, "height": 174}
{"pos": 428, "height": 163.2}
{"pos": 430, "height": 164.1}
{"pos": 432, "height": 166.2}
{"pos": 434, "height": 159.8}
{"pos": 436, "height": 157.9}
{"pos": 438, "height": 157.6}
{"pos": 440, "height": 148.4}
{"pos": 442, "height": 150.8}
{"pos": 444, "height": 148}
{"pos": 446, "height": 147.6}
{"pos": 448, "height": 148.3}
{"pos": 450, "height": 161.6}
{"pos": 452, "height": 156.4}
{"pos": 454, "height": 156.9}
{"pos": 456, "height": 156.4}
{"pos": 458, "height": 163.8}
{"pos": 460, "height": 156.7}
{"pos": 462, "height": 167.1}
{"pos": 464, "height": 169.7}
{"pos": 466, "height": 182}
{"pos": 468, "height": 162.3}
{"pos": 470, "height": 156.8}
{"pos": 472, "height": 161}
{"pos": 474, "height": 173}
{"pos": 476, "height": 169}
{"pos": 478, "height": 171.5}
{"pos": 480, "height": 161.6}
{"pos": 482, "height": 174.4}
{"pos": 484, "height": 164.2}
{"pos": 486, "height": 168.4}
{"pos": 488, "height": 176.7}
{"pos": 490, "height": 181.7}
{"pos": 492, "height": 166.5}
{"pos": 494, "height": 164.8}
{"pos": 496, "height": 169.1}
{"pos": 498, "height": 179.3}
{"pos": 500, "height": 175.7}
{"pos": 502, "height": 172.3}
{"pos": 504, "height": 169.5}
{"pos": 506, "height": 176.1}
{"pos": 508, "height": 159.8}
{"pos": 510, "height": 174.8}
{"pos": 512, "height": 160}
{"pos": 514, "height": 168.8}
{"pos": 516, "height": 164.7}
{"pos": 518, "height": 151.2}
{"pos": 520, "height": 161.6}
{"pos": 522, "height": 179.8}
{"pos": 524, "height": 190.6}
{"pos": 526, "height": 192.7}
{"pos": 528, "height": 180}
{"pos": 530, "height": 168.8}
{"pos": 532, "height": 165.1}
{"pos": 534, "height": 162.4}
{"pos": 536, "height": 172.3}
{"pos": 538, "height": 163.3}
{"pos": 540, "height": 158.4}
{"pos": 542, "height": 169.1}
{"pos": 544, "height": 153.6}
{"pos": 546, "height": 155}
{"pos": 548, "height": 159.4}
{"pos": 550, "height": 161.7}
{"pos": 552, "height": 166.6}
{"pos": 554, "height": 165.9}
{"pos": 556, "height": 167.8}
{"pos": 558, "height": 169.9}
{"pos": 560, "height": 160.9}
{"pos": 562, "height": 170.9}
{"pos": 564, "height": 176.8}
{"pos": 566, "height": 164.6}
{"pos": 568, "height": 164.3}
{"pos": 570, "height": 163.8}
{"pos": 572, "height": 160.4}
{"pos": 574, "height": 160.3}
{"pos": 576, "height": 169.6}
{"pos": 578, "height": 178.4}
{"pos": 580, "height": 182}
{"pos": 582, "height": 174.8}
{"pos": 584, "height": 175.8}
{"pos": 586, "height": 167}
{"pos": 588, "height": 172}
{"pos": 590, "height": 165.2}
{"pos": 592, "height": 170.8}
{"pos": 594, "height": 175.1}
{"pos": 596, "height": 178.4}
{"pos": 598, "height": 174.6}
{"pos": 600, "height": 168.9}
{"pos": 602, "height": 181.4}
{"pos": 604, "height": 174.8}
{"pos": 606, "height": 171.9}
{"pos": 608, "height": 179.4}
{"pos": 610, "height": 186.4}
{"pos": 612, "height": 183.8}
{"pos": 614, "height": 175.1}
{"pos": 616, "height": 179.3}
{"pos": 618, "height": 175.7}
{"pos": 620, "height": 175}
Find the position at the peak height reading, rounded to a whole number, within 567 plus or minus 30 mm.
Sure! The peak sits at 580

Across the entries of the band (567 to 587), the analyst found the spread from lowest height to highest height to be 22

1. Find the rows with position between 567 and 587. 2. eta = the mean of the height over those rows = 170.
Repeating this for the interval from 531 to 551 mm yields 162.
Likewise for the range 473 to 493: 171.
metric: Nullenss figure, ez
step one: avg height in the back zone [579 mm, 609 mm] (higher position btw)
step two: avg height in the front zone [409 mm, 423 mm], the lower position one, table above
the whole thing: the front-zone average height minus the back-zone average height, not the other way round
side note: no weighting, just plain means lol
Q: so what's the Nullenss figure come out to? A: -10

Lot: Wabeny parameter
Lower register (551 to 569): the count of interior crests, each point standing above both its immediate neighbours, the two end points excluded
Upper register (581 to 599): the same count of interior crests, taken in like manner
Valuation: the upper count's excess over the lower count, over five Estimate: 0.20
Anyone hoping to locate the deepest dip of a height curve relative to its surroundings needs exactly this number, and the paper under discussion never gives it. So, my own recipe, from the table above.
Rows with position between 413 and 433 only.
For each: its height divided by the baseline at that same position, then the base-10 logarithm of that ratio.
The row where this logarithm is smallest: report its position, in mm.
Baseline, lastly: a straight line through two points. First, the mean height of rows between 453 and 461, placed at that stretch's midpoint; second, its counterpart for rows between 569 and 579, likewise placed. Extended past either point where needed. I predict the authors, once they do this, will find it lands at 416 mm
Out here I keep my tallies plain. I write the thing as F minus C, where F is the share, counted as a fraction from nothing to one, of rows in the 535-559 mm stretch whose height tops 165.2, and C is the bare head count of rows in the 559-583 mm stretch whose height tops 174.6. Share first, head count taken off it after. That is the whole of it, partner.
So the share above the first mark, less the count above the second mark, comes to -3.5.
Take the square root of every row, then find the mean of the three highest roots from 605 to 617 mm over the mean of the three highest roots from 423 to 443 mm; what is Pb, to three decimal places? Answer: 1.040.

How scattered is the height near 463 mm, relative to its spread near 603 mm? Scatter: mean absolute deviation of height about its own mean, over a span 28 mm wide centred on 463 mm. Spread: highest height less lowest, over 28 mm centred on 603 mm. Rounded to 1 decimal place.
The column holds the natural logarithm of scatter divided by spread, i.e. -1.3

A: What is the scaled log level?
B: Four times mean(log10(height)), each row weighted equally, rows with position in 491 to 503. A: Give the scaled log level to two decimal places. 8.93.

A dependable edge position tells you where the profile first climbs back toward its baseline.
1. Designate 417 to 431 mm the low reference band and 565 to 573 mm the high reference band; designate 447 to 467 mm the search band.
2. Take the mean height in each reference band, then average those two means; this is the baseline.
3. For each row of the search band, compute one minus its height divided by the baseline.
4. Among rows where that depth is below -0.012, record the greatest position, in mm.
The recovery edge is 466 mm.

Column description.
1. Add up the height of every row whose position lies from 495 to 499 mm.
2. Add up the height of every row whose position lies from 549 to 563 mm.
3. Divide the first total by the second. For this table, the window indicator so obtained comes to 0.3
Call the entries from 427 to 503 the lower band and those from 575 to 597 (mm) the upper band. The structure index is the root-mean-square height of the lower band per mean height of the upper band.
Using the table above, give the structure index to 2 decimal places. 0.95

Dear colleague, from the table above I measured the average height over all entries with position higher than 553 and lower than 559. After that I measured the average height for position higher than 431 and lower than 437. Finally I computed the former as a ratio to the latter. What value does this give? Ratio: 1.04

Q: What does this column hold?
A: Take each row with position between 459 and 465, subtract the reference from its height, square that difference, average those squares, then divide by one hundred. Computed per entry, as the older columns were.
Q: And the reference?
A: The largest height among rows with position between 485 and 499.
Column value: 3.3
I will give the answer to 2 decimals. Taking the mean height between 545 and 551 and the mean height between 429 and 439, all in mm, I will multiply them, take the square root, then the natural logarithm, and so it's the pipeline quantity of 5.07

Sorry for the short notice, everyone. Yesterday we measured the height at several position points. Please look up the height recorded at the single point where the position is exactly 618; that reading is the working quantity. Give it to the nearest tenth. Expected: 175.7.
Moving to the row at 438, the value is 157.6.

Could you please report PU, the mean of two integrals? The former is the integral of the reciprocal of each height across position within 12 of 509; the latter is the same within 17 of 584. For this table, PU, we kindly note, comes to 0.17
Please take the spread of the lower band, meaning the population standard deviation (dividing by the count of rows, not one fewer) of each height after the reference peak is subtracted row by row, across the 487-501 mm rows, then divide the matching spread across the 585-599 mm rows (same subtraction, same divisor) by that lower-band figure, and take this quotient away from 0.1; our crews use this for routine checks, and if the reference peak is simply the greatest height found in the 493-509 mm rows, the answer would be -0.61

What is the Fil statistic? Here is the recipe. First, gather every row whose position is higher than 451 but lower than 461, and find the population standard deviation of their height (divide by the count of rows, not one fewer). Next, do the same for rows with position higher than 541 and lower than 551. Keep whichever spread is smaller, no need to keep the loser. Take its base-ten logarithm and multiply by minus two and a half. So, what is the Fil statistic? -1.15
